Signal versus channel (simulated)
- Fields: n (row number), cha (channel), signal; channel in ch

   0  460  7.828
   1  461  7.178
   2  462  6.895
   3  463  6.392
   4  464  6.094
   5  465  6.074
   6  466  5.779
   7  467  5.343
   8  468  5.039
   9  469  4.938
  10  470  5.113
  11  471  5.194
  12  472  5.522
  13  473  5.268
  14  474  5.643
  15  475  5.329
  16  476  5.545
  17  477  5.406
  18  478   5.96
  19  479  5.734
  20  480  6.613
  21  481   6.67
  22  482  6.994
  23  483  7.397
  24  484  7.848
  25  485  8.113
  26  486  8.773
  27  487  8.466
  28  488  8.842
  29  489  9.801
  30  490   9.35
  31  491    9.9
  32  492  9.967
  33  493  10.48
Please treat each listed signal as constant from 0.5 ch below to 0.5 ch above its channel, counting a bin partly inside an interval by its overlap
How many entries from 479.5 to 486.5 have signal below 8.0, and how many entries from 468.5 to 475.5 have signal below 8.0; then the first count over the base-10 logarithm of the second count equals 6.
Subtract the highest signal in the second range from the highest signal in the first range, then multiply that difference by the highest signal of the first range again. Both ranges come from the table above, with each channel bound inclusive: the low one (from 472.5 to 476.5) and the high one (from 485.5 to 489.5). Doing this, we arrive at -23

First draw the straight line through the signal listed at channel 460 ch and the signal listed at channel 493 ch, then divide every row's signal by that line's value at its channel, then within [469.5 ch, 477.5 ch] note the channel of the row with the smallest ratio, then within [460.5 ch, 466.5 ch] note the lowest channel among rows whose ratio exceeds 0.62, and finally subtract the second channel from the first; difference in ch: 16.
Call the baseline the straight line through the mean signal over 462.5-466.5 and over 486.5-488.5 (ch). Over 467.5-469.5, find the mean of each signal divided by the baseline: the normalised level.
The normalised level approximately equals 0.76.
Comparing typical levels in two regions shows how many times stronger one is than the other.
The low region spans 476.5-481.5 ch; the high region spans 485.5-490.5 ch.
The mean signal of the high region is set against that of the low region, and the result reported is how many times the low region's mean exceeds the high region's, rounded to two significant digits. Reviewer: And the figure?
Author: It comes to 0.67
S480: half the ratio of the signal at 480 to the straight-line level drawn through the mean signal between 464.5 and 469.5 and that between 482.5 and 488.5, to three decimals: 0.446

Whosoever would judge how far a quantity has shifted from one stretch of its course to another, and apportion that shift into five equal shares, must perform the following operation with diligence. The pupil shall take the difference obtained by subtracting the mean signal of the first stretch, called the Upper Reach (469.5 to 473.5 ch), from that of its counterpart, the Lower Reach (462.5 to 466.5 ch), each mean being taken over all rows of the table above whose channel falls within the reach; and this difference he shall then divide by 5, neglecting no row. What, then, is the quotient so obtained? 0.16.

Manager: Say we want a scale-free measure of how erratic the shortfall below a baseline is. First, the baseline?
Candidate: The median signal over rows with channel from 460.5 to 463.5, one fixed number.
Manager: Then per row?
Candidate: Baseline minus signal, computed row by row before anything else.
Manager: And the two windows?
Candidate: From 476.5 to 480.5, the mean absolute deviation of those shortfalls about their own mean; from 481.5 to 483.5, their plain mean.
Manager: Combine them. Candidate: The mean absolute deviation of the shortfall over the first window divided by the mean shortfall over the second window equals -1.2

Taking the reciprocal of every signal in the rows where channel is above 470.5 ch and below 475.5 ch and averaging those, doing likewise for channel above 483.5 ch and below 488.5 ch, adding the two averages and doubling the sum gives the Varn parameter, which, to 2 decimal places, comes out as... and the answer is 0.61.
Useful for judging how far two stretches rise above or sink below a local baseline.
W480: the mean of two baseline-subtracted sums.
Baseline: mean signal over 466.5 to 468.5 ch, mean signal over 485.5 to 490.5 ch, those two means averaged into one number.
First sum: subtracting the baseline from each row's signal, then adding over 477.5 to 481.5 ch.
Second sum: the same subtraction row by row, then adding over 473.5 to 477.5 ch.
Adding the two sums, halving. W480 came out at -5.0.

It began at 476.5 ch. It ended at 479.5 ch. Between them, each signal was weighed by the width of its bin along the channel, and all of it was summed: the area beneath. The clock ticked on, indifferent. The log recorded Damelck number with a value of 17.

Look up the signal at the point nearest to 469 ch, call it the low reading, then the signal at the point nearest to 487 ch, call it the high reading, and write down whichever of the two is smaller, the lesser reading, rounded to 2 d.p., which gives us 4.94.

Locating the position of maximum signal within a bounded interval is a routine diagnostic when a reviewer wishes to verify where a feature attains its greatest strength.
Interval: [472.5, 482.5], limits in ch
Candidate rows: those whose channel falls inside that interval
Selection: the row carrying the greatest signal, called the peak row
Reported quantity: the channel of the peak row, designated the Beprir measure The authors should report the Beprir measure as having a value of 482 ch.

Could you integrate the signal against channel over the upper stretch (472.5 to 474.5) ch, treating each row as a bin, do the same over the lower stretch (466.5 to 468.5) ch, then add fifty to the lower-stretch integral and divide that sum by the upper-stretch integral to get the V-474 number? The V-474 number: 5.5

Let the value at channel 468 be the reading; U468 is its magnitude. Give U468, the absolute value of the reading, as 5.0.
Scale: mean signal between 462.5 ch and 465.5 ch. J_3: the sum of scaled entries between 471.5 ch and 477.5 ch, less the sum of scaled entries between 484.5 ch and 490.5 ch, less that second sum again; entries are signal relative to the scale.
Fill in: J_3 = -12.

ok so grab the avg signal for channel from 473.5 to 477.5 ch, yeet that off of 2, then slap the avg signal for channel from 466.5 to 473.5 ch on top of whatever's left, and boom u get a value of 1.7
